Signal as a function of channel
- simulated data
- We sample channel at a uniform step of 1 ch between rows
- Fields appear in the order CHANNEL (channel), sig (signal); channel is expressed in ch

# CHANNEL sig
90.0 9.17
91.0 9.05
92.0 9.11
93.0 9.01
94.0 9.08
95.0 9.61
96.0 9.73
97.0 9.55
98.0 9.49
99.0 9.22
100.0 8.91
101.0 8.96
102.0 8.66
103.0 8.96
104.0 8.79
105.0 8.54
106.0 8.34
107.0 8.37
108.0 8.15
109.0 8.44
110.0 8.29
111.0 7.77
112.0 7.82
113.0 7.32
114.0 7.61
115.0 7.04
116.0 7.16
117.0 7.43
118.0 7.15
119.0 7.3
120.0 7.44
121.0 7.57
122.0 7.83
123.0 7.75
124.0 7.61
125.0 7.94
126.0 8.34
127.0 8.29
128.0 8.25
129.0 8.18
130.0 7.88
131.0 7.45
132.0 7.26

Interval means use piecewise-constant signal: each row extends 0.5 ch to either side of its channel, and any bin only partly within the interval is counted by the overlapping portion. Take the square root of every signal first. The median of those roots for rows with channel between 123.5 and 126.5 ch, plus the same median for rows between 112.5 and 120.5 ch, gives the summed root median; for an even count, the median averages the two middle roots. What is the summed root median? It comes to 5.52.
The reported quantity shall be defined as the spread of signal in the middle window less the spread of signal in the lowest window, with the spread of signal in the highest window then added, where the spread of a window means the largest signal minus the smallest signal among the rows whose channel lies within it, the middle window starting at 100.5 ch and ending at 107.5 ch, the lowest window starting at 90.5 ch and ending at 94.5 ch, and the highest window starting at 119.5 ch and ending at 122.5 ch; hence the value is 0.9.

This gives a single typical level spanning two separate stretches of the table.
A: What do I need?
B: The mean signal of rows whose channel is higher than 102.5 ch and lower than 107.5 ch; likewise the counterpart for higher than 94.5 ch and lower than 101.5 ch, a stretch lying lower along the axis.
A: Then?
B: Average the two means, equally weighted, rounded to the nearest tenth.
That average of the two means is 9.0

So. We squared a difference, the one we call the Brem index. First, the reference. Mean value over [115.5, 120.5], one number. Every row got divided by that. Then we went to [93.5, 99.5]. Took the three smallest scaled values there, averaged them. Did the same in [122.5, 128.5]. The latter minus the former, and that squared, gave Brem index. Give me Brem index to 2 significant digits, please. 0.042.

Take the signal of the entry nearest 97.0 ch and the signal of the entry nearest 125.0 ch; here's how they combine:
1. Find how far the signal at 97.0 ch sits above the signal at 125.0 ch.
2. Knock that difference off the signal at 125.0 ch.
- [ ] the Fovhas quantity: 6.3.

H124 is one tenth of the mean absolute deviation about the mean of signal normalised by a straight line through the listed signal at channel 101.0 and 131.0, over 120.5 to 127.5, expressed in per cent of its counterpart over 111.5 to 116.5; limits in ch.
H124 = 16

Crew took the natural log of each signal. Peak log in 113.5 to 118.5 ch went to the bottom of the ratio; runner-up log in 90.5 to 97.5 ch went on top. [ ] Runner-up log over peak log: 1.115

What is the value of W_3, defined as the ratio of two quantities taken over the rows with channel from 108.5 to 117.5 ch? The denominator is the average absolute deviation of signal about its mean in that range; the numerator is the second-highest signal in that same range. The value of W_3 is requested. 22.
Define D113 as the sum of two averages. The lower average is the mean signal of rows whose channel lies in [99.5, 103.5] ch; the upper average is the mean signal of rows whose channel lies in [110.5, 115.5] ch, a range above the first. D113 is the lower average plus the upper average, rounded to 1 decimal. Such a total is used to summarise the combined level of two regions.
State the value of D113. 16.4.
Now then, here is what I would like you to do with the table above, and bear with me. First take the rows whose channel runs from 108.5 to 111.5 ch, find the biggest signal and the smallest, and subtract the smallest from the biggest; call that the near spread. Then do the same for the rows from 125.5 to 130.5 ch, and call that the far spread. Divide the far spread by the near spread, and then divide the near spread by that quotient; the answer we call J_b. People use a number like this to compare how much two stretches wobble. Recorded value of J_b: 1.0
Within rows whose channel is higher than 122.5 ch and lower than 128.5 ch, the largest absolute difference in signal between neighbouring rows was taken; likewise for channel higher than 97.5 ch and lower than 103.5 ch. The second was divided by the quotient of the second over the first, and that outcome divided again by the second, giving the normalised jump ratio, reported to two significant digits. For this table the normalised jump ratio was 1.3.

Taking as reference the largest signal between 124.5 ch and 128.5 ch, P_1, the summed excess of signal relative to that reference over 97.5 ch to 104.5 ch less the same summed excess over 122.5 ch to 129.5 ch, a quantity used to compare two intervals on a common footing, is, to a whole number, 7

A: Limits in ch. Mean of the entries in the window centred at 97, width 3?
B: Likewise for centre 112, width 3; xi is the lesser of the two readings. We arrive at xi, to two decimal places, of 7.64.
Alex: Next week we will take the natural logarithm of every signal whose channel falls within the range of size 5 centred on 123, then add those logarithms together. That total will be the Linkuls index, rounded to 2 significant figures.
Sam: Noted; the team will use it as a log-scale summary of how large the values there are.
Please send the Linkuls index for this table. 10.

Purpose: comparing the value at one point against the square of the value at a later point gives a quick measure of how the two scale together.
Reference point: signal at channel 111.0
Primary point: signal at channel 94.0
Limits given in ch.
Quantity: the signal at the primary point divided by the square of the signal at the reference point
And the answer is 0.150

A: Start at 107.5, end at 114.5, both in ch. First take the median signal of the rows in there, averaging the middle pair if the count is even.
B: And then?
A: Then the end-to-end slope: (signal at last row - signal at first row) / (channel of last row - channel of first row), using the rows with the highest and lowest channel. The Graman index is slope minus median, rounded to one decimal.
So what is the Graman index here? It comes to -7.9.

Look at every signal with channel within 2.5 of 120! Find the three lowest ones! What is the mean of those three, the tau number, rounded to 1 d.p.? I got 7.3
